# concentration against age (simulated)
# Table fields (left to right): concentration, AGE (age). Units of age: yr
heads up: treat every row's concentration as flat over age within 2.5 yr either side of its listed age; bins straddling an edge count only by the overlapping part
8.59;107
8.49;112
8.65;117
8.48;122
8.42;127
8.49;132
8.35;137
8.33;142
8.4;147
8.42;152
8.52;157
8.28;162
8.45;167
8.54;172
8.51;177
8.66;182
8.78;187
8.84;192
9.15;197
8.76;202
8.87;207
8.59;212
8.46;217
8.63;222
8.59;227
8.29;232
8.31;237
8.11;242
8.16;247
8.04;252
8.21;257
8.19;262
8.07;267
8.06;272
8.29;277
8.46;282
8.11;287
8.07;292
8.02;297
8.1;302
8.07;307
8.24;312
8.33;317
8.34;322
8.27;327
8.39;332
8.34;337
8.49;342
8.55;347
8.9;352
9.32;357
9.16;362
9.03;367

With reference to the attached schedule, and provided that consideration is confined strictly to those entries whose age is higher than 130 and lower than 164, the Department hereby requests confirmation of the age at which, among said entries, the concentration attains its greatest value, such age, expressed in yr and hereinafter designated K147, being 157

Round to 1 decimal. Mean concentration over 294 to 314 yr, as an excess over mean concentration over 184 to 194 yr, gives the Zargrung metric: -0.7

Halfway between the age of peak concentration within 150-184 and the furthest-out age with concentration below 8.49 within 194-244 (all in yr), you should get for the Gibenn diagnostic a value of 212.0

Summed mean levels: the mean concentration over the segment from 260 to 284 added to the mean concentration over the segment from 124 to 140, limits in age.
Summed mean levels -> 16.6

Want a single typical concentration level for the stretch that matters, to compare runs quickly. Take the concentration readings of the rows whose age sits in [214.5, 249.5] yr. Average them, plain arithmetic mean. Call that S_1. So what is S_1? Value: 8.36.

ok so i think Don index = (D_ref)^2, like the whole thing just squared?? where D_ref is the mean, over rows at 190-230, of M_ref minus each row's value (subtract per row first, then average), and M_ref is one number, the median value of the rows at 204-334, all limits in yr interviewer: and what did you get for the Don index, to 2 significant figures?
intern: 0.23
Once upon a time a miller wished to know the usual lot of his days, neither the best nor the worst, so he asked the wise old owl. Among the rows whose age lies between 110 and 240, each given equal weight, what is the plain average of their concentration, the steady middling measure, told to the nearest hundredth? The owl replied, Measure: 8.55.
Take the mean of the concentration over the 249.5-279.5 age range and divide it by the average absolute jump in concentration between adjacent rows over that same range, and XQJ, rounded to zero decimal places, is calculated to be 74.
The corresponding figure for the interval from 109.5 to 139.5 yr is 71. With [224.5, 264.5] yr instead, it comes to 66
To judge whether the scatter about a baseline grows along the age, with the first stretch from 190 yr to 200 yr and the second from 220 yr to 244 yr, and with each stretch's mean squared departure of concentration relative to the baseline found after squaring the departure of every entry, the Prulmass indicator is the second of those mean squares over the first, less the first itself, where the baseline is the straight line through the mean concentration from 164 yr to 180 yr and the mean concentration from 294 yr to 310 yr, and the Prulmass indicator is -0.2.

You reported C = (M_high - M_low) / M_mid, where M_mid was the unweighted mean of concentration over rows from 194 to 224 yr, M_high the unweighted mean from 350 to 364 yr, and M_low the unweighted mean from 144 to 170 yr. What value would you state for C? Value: 0.082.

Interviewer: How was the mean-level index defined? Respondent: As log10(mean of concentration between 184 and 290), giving 0.926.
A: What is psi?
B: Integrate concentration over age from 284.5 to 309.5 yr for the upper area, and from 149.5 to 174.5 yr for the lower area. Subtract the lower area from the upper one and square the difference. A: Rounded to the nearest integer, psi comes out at 85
